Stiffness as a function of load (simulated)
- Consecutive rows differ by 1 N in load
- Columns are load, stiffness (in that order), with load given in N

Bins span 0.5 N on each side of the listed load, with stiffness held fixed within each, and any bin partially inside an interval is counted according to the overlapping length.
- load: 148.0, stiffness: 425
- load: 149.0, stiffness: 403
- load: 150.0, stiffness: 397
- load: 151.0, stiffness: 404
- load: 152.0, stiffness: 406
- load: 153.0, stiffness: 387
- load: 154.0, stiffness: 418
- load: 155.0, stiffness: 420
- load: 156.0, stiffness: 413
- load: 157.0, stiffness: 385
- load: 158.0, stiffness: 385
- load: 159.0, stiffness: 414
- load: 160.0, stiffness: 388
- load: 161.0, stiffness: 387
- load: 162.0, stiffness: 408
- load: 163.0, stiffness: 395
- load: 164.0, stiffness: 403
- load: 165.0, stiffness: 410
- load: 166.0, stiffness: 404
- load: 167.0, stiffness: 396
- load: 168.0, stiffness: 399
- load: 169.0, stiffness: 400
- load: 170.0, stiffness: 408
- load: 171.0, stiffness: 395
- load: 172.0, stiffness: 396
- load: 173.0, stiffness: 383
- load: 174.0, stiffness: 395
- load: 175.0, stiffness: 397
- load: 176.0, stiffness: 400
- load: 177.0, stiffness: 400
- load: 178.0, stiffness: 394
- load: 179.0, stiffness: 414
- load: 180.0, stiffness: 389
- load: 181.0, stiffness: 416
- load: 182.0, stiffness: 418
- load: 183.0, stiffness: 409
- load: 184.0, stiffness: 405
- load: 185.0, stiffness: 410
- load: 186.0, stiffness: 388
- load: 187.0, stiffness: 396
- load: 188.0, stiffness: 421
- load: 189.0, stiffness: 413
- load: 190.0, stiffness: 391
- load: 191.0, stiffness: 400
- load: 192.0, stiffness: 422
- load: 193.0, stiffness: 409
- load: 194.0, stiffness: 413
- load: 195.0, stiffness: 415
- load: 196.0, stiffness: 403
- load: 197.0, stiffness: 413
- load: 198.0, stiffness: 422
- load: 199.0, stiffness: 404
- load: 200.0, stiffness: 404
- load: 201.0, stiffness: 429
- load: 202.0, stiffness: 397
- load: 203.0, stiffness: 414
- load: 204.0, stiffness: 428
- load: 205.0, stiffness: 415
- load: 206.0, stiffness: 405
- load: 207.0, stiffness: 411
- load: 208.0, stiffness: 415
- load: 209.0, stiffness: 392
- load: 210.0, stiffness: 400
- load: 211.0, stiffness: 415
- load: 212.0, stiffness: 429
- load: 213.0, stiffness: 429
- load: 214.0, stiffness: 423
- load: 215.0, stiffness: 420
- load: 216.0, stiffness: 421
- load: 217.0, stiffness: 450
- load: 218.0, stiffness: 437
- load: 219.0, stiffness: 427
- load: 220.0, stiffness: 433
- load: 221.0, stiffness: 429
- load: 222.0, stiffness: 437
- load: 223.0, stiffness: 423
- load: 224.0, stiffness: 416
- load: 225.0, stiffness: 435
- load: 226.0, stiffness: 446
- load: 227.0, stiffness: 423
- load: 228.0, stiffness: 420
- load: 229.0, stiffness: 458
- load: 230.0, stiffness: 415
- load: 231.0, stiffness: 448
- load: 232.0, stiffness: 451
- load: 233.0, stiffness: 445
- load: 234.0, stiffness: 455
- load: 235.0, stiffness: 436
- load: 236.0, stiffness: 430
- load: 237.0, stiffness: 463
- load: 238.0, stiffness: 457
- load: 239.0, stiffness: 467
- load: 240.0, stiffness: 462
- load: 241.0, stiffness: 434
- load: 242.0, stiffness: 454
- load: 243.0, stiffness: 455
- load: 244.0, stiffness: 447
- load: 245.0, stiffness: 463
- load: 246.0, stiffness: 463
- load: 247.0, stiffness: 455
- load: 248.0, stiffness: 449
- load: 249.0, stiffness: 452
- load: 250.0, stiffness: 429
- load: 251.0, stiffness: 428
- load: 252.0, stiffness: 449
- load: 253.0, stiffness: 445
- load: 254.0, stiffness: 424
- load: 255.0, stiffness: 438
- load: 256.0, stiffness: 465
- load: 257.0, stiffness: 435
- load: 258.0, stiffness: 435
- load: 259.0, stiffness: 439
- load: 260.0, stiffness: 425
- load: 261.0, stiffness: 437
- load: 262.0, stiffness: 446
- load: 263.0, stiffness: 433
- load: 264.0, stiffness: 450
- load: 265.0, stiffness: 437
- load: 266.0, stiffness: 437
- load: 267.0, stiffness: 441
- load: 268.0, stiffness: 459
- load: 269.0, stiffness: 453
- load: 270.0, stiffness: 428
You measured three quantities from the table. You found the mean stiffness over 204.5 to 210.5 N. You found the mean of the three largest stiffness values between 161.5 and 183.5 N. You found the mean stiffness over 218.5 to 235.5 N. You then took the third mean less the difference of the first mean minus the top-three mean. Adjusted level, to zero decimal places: 445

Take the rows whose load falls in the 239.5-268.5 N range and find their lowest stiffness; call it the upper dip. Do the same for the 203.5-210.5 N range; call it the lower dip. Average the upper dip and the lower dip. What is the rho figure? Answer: 408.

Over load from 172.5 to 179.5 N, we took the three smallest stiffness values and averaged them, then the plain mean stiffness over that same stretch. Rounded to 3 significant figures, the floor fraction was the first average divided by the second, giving 0.983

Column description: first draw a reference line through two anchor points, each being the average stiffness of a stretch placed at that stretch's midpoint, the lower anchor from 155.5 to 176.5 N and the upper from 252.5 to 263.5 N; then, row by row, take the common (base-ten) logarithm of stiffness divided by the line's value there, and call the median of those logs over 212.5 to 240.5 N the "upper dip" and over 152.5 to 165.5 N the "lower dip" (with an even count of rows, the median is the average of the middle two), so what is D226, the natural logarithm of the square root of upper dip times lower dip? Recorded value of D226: -4.78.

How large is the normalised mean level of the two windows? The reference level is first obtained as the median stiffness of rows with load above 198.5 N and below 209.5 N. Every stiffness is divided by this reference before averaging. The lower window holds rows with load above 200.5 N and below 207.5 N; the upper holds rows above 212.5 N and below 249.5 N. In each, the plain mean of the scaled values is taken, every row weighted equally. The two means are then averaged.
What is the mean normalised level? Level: 1.04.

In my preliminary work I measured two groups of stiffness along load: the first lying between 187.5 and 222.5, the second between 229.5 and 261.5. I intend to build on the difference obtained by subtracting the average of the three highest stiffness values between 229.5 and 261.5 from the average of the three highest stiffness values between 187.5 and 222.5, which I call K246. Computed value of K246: -24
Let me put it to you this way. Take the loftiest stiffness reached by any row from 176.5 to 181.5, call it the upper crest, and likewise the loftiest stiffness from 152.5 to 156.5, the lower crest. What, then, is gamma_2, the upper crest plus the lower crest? 836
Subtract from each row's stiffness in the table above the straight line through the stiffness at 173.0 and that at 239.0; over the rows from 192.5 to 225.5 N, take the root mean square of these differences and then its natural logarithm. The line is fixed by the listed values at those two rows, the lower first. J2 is 2.74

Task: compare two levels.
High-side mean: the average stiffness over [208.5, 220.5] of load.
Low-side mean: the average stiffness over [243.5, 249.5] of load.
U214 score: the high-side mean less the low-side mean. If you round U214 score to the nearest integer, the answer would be -32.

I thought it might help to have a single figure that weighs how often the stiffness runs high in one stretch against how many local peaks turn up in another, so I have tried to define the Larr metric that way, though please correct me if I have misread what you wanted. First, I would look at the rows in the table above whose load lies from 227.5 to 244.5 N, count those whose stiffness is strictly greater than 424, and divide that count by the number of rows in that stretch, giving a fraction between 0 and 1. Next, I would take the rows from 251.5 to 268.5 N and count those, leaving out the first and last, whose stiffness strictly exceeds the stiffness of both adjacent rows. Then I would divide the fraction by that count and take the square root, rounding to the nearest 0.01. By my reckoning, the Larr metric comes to 0.47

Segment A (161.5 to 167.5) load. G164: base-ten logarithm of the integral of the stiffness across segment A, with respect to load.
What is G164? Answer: 3.38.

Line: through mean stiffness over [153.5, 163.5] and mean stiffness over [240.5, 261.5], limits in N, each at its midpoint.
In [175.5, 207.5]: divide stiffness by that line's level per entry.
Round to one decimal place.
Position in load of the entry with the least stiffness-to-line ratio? 186.0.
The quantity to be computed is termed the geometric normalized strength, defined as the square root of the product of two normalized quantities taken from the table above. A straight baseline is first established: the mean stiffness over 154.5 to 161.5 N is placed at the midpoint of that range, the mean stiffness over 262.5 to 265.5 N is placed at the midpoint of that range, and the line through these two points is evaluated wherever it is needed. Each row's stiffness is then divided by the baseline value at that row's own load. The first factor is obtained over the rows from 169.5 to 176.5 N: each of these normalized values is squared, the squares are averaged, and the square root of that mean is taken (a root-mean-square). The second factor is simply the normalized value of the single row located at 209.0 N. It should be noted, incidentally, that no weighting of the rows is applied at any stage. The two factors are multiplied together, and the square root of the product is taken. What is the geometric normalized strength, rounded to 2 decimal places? 0.96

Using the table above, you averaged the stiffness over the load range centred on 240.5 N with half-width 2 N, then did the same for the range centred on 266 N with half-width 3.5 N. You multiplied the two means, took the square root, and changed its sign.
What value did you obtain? -449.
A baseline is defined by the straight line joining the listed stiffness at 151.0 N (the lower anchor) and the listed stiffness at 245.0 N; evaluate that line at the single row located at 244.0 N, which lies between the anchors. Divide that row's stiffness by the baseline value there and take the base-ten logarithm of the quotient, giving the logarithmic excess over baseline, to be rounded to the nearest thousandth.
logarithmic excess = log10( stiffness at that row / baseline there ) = -0.015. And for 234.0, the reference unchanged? -0.001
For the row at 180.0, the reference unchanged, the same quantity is -0.036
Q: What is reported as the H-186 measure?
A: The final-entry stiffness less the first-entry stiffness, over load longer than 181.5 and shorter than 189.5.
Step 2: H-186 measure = -5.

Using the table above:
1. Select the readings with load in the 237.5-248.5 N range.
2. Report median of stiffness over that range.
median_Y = 455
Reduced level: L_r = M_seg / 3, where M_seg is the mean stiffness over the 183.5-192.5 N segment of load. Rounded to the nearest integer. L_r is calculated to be 135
